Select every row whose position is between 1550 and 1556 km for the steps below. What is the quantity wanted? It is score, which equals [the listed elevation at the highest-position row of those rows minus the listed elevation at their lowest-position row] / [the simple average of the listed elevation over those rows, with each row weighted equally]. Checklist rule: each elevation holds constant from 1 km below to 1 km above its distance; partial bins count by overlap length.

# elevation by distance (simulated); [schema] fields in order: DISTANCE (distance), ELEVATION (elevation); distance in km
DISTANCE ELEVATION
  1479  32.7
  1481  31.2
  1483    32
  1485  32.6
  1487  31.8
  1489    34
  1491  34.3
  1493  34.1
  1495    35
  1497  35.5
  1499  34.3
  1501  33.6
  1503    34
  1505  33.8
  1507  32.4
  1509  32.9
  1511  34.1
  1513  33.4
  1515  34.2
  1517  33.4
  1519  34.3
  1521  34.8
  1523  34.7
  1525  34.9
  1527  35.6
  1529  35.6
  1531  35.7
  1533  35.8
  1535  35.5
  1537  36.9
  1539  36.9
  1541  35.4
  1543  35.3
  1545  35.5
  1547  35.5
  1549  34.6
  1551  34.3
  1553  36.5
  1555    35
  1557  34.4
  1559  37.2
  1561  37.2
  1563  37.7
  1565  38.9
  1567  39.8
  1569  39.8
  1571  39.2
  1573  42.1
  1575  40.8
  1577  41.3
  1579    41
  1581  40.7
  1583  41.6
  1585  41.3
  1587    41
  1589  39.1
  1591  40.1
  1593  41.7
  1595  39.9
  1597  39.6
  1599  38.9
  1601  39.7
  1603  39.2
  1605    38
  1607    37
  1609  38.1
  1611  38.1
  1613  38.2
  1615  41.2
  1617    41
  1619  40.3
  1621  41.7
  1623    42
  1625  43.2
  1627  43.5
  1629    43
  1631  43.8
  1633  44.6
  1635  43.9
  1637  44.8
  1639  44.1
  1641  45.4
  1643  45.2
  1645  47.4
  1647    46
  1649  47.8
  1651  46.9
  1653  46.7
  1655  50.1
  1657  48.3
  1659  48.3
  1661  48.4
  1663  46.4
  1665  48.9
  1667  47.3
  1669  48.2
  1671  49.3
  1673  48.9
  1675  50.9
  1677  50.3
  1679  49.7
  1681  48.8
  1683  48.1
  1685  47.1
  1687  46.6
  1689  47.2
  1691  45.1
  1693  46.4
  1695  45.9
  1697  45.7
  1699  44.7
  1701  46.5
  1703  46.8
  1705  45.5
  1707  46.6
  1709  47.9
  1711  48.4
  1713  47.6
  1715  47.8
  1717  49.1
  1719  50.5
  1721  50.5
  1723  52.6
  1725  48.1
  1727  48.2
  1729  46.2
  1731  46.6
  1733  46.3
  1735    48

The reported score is 0.020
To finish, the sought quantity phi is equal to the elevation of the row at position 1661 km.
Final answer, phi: 48.4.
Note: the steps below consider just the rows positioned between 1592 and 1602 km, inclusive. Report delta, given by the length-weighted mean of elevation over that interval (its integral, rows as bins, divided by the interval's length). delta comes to 40.0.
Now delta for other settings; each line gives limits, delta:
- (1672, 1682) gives 49.7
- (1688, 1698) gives 46.1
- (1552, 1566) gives 36.7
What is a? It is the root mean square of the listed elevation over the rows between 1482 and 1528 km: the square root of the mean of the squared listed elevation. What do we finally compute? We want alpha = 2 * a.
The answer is 68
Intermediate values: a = 34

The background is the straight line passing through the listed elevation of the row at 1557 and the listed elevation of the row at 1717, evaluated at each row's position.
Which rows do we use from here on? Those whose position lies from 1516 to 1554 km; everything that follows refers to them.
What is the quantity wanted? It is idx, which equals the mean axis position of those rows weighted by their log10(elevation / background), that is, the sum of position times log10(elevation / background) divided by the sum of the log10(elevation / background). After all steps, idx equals 1532.3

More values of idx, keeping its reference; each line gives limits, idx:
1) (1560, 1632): 1584.1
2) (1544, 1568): 1558.3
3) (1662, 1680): 1671.7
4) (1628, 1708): 1651.4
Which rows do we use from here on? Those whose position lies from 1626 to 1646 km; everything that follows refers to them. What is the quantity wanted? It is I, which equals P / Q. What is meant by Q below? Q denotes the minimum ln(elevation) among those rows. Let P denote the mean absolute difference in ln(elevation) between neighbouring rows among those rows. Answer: 0.0053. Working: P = 0.020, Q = 3.76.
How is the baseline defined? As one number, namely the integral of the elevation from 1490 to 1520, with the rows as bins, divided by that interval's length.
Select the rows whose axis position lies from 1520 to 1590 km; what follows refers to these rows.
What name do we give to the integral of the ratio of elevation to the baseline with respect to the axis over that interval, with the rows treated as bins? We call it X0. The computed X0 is 77 km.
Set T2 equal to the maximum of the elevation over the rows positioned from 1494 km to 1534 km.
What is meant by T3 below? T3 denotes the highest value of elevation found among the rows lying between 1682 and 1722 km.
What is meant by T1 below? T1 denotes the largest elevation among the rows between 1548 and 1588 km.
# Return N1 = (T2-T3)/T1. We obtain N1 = -0.35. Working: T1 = 42.1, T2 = 35.8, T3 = 50.5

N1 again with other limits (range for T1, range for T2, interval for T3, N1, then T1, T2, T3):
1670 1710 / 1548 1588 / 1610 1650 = -0.11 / 50.9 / 42.1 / 47.8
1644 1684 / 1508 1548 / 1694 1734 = -0.31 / 50.9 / 36.9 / 52.6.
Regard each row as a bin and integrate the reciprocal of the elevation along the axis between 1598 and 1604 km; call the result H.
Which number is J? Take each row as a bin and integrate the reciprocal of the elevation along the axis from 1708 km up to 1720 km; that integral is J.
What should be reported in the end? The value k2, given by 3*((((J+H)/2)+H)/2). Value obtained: 0.53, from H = 0.15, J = 0.25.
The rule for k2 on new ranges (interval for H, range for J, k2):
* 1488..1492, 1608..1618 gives 0.45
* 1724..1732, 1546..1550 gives 0.47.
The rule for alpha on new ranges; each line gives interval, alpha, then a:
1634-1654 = 92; 46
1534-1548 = 72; 36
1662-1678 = 98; 49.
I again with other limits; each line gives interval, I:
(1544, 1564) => 0.0078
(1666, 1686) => 0.0048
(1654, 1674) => 0.0063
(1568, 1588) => 0.0055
